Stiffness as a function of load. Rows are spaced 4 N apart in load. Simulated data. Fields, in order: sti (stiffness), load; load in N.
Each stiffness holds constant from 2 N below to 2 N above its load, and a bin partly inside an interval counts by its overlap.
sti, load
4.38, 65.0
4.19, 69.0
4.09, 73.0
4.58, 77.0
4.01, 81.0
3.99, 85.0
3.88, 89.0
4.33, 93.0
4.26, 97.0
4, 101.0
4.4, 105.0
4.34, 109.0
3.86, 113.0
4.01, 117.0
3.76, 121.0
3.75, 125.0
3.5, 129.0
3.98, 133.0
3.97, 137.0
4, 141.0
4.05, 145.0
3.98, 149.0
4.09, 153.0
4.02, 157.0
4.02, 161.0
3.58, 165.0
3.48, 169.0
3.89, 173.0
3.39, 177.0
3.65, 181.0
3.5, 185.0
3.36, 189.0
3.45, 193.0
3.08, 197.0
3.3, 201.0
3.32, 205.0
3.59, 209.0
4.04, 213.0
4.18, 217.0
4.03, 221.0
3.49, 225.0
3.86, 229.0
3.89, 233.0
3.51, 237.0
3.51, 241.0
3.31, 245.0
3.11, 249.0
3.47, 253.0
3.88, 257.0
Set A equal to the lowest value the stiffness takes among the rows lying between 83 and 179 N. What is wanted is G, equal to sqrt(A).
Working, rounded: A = 3.39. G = 1.84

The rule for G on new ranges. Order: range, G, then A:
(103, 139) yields 1.87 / 3.5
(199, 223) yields 1.82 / 3.3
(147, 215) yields 1.75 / 3.08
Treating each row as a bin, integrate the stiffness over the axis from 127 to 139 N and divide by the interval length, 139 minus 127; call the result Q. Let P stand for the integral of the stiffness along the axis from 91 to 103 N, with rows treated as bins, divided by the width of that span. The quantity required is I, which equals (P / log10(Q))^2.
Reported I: 52.1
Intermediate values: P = 4.20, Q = 3.82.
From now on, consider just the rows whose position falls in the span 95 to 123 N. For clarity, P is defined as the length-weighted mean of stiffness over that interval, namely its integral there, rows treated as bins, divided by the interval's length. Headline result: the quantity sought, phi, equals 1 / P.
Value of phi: 0.244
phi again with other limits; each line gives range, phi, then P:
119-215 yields 0.270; 3.7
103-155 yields 0.251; 4.0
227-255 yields 0.284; 3.5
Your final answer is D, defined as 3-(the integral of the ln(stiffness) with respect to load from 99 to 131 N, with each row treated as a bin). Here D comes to -41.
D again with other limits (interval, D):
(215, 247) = -39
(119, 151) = -40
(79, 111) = -43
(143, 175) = -40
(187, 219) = -37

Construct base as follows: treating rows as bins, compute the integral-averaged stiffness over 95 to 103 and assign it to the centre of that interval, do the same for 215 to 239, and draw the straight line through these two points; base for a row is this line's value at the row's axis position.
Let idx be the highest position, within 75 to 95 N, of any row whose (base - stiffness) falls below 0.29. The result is 93.0 N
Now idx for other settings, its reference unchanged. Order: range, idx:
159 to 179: 173.0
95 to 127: 117.0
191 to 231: 229.0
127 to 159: 157.0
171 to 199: 181.0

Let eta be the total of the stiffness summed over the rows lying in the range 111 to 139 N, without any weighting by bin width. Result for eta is 26.8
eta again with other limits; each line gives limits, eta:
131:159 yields 28.1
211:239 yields 27.0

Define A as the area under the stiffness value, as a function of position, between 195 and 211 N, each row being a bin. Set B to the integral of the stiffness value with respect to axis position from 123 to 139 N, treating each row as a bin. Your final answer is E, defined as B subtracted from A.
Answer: -8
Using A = 53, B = 61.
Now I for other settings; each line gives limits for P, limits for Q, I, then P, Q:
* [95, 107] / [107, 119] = 47.9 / 4.22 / 4.07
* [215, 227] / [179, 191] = 51.3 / 3.90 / 3.50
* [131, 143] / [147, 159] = 43.3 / 3.98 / 4.03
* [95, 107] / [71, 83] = 45.4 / 4.22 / 4.23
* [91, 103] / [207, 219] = 49.7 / 4.20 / 3.94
